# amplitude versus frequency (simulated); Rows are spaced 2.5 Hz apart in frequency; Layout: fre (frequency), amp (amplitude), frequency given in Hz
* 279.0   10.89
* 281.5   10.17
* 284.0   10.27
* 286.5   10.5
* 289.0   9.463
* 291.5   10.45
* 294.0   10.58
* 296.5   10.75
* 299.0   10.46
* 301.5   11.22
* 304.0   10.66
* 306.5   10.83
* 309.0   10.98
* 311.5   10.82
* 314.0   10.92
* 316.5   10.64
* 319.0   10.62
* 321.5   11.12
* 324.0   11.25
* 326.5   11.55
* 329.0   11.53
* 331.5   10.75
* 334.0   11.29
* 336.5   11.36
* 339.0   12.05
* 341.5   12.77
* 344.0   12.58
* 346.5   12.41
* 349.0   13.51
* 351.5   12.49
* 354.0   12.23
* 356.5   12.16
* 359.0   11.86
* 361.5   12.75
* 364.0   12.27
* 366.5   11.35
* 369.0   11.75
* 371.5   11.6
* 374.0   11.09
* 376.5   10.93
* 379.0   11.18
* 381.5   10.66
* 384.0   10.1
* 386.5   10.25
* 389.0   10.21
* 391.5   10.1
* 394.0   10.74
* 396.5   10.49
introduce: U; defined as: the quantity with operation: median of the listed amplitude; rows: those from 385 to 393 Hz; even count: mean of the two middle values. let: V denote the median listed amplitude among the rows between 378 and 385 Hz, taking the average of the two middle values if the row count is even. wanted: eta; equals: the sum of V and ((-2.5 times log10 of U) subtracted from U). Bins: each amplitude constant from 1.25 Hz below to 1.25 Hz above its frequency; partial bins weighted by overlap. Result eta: 23.4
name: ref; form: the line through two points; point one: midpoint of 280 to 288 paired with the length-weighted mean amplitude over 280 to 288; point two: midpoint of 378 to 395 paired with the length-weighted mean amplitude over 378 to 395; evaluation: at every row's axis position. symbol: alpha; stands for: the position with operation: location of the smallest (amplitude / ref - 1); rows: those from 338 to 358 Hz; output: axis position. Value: 339.0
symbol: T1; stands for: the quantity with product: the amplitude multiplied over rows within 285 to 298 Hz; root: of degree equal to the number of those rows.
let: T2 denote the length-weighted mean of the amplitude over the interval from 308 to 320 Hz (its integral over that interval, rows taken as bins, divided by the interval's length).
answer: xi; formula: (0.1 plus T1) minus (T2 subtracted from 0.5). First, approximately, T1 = 10.3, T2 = 10.8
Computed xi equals 20.7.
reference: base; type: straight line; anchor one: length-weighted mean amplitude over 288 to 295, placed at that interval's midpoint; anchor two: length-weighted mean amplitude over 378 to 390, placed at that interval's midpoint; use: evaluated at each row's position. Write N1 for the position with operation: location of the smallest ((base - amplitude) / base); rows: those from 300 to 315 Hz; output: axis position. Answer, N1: 301.5 Hz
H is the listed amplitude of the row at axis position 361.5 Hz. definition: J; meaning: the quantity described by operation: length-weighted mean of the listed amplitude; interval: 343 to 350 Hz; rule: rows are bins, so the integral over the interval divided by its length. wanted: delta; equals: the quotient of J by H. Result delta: 1.005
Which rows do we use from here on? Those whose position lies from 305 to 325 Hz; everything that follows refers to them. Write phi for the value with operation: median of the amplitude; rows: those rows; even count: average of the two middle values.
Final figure 10.9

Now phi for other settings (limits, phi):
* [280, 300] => 10.5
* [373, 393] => 10.5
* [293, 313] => 10.8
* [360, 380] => 11.5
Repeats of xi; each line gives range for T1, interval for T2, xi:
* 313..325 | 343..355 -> 23.2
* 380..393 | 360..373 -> 21.8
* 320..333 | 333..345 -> 22.8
